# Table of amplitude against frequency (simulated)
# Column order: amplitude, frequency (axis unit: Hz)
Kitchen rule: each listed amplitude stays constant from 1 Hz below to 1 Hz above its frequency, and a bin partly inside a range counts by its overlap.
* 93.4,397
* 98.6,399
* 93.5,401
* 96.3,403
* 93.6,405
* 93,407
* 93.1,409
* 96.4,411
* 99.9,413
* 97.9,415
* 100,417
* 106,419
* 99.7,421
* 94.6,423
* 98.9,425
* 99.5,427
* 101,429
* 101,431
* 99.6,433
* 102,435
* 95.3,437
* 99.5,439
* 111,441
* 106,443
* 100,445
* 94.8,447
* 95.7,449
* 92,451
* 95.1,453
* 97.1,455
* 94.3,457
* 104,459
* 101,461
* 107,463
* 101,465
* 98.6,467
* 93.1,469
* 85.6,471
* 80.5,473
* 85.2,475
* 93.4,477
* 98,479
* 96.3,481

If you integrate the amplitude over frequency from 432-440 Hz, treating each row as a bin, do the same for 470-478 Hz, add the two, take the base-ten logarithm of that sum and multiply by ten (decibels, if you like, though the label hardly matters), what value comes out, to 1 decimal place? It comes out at 31.7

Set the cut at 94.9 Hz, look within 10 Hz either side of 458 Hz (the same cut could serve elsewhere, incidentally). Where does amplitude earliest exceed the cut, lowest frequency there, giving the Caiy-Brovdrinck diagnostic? 449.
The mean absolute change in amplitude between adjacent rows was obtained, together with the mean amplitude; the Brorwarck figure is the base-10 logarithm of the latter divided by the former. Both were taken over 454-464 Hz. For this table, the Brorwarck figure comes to 1.27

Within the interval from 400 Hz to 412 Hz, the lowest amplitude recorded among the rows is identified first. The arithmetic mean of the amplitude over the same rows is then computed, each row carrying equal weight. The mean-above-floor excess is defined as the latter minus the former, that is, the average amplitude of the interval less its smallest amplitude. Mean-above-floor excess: 1.3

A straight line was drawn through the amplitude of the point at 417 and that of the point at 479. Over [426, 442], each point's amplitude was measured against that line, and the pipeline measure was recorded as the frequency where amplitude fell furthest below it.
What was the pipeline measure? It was 437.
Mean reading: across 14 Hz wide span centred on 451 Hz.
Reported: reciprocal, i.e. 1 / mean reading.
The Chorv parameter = 0.0105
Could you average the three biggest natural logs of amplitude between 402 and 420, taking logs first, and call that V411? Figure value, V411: 4.62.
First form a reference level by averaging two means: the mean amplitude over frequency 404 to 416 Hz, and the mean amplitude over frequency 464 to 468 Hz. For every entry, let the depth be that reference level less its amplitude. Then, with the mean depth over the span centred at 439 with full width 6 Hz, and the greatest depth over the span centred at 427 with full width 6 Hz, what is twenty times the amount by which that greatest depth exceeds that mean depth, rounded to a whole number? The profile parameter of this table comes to 61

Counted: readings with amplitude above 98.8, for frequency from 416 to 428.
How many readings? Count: 5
